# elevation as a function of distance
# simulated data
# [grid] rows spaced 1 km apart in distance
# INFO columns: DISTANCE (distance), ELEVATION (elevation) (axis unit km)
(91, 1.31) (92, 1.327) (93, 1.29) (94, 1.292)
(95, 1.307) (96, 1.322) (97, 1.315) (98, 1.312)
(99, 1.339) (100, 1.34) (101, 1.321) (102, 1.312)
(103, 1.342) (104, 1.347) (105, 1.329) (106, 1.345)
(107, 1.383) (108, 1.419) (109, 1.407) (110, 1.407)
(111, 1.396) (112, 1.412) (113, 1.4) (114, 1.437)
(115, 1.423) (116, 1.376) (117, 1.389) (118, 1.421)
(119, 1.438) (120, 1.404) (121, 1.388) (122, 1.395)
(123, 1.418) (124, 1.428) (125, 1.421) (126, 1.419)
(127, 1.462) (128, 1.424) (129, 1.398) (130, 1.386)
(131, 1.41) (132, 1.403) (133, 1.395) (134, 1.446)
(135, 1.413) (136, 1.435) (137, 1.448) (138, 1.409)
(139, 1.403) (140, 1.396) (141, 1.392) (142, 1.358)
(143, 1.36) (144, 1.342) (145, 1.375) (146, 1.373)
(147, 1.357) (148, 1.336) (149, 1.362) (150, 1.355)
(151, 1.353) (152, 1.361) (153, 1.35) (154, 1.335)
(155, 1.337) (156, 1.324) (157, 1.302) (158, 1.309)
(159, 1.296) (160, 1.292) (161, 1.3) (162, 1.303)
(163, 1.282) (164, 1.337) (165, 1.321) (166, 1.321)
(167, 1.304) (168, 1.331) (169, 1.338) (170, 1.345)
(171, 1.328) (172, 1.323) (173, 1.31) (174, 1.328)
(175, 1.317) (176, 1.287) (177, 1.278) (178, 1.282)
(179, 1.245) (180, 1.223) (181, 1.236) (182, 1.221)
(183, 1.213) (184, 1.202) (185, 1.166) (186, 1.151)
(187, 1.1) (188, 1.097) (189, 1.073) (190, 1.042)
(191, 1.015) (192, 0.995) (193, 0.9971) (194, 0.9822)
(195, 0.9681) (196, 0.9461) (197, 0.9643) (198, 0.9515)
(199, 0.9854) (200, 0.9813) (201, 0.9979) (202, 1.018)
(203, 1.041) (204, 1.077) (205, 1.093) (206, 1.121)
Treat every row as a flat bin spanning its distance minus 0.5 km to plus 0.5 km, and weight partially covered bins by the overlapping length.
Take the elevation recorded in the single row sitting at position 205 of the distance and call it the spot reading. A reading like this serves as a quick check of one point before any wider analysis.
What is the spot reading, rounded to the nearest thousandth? 1.093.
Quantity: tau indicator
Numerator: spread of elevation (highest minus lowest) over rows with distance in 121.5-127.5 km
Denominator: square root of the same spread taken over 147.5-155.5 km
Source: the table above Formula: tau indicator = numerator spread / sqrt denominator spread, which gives 0.41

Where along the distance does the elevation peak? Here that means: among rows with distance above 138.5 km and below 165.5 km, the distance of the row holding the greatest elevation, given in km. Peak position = 139 km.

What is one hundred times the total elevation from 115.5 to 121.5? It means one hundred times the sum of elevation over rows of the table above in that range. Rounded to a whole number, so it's 842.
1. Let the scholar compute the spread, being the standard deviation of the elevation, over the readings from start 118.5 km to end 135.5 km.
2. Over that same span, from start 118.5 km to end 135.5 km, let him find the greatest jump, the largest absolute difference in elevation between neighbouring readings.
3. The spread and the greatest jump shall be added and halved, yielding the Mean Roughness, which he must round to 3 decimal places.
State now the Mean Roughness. 0.036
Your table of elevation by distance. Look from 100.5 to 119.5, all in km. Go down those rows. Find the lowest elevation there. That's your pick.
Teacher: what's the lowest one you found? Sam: 1.312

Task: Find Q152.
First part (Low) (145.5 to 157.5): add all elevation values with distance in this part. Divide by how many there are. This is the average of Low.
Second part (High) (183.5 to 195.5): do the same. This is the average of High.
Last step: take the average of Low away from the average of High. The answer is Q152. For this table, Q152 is -0.28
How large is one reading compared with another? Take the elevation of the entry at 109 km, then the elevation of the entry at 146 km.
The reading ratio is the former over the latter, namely 1.02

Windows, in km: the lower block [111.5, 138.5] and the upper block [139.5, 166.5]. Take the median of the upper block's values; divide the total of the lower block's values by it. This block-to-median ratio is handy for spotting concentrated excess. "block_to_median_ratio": 28.6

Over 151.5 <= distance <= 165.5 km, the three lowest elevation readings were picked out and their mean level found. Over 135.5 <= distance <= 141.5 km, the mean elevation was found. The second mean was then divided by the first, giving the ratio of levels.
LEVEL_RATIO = 1.1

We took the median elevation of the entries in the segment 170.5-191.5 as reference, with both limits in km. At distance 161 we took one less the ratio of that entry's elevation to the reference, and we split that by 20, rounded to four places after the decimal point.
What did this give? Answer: -0.0031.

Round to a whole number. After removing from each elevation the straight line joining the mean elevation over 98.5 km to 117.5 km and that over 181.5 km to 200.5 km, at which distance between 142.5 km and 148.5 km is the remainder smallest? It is 144 km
